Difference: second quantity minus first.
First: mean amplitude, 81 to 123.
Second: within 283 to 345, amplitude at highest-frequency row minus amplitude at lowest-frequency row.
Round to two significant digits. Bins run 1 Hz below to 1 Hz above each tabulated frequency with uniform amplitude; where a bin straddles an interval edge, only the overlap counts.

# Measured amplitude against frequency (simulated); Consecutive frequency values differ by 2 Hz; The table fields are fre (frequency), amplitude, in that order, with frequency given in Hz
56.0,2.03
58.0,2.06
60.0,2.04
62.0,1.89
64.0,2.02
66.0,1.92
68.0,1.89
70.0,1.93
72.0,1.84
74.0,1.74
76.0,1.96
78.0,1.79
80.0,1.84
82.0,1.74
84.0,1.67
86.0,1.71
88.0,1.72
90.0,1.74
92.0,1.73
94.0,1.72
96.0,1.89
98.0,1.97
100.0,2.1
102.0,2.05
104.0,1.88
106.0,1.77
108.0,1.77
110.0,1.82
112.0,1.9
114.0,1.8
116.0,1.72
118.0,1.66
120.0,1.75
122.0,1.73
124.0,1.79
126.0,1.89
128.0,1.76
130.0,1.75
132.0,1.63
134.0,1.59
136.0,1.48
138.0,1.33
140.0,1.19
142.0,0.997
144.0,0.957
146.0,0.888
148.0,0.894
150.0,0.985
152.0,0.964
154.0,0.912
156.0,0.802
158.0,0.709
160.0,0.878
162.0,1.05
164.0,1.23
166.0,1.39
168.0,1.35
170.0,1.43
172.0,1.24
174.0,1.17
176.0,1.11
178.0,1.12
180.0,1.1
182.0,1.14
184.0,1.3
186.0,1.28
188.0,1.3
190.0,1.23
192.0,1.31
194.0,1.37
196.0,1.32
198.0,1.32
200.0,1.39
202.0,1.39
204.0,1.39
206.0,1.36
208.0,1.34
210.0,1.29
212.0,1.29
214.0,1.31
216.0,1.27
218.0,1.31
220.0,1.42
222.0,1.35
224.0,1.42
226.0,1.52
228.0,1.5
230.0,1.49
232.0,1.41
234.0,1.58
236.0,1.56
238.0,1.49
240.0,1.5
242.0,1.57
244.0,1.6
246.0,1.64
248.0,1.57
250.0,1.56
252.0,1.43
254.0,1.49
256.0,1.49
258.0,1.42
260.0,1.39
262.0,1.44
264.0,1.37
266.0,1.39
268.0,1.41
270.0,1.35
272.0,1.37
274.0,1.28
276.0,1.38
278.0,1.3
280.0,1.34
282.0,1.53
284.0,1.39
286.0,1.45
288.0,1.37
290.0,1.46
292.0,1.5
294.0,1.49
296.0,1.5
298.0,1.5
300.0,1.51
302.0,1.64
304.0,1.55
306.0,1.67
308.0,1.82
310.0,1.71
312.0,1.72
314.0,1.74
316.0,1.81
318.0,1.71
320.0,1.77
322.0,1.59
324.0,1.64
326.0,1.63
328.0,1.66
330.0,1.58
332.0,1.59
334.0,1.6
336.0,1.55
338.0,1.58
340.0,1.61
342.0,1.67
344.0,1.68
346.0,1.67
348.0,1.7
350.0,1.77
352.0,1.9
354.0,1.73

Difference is -1.5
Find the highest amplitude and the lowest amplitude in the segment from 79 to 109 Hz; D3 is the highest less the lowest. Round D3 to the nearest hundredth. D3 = 0.43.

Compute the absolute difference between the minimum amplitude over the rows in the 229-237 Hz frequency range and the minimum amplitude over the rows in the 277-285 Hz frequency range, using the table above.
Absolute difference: 0.11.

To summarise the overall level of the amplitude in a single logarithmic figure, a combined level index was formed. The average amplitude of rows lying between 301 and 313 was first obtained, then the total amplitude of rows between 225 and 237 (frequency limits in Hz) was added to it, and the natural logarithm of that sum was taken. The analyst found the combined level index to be 2.37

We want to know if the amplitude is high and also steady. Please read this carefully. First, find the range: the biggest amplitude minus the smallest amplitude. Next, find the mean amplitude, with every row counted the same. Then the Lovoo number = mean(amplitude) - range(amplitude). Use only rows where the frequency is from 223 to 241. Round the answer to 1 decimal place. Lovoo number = 1.3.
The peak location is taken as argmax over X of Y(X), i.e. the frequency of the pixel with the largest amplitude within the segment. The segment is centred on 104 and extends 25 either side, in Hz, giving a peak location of 100.0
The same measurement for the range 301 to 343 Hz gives 308.0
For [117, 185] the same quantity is 126.0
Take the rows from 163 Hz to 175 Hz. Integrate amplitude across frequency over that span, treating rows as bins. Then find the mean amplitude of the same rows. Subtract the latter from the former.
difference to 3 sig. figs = 14.3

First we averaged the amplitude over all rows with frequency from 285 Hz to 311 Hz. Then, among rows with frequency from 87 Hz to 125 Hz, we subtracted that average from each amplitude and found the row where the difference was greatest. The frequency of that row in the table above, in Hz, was 100.0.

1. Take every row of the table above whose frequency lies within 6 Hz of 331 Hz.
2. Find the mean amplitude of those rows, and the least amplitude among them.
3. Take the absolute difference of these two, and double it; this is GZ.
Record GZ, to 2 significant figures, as 0.10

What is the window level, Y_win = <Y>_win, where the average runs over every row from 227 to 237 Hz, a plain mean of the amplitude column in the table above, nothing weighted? 1.51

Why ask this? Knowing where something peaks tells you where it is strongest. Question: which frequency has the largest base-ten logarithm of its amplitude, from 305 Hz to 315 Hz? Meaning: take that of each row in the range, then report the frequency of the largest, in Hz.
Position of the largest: 308.0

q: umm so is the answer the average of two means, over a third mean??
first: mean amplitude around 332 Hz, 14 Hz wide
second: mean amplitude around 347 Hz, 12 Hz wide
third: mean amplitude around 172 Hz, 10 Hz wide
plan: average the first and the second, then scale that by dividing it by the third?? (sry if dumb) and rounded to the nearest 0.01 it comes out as 1.32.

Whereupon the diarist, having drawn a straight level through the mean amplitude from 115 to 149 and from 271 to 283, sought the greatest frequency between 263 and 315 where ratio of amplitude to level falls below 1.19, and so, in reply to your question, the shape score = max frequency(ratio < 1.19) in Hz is 304.0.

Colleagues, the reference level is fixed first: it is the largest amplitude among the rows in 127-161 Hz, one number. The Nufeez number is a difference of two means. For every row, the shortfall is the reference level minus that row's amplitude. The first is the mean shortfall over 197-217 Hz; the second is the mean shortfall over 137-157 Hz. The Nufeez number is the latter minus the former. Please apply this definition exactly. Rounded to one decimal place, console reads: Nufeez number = 0.3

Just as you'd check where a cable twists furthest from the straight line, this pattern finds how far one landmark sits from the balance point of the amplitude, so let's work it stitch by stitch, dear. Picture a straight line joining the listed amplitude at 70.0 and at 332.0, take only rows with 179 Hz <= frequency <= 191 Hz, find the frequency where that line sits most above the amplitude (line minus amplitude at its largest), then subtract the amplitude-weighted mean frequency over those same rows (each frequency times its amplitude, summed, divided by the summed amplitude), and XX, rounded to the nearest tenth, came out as -5.2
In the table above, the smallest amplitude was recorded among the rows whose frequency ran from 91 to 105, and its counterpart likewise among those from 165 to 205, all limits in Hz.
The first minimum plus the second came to 2.82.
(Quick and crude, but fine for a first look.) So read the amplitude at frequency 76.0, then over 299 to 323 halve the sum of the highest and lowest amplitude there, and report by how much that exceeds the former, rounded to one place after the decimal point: -0.3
